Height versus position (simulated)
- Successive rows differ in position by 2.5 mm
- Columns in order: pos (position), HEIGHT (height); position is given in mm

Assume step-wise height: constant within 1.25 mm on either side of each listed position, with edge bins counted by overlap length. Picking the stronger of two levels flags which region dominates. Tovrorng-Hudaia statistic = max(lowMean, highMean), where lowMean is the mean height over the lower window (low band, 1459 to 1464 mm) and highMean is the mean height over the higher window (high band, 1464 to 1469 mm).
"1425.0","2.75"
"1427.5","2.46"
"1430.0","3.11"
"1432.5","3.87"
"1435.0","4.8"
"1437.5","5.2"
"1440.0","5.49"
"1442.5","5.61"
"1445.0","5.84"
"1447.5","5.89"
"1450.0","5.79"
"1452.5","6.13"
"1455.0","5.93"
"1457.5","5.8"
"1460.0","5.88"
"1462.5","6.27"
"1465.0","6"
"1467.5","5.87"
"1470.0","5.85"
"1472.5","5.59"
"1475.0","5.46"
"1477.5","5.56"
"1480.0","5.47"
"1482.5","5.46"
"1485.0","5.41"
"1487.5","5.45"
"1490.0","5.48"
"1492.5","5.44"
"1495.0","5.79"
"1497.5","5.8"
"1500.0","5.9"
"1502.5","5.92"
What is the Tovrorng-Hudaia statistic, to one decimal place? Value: 6.1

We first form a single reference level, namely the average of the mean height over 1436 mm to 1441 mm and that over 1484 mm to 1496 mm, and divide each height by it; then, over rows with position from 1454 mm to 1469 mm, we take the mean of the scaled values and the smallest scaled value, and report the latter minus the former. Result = -0.029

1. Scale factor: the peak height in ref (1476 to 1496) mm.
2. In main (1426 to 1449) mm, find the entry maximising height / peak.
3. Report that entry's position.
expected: 1447.5 mm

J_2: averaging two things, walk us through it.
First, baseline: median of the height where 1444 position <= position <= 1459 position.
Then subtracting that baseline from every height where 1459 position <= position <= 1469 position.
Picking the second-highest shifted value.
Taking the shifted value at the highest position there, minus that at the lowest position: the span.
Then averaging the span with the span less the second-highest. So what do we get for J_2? -0.1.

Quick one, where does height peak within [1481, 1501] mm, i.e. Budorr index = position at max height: 1500.0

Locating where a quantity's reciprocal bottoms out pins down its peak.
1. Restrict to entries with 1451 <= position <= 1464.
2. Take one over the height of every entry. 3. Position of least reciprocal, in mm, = 1462.5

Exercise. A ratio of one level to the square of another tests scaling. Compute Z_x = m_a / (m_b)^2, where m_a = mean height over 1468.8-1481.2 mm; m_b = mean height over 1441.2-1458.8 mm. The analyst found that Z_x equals 0.163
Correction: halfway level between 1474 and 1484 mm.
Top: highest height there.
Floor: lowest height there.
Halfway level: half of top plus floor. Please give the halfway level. 5.5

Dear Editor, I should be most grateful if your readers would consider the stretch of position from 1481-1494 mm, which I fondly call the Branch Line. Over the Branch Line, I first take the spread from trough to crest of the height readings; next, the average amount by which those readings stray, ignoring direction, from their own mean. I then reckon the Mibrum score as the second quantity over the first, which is 0.26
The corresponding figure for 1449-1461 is 0.29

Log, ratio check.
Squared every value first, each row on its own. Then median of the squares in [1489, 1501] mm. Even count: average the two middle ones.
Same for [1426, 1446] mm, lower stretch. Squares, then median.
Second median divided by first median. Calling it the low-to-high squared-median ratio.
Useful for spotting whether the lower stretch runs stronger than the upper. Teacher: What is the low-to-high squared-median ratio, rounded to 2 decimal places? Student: 0.75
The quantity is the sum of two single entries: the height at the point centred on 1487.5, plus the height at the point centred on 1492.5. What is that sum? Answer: 10.9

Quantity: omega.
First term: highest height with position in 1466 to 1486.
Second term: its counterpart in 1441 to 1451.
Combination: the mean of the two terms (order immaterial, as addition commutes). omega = 5.88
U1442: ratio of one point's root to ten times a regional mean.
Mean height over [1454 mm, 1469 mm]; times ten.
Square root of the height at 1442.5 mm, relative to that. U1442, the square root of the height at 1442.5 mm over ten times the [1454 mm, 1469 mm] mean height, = 0.040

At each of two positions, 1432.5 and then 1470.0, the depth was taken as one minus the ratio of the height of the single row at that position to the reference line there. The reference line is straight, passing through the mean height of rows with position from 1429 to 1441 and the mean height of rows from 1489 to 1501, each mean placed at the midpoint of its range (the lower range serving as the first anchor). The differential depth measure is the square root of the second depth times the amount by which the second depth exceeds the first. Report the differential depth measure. 0.18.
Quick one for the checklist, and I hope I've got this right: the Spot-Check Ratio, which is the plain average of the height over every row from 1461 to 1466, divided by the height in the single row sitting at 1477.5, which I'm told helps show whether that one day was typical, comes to 1.10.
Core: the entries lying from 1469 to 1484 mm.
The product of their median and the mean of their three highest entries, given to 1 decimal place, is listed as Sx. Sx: 31.3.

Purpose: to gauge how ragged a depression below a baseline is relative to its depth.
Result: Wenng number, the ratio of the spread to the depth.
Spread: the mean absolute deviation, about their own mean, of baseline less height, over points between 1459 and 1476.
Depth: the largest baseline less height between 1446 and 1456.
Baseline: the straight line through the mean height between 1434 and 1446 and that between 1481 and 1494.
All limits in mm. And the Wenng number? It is -0.5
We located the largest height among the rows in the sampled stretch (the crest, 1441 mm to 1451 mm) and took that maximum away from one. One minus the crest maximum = -4.9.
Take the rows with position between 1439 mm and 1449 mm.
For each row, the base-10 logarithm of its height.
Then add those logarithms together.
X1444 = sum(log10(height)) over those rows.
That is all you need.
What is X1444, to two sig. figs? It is 3.0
